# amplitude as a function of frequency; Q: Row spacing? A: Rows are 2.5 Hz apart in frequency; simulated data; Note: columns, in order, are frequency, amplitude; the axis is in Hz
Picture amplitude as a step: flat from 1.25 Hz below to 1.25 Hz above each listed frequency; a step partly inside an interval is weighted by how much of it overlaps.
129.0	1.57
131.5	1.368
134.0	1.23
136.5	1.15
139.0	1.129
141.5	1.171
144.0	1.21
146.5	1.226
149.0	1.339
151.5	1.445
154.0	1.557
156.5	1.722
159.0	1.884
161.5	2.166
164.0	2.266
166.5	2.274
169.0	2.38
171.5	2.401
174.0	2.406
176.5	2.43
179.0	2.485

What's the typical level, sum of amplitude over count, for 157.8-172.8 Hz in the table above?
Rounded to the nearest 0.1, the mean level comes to 2.2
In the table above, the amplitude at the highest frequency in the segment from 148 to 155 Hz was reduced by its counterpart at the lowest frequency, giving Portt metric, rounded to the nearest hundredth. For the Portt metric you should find 0.22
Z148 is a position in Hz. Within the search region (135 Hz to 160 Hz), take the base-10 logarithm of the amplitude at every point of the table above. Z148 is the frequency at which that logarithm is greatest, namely 159.0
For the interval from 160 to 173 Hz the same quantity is 171.5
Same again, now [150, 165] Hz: 164.0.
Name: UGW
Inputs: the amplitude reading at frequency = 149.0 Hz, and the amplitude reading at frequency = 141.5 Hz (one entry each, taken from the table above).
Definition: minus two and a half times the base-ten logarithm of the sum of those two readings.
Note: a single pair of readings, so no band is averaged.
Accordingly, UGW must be -1.00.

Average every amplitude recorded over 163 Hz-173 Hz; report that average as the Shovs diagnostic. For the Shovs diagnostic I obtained 2.3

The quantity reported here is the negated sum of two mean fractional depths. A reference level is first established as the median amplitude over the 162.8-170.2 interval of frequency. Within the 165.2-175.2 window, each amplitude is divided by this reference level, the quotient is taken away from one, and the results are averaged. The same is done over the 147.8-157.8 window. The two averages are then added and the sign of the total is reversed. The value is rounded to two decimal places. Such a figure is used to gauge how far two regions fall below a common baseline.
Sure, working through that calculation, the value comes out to -0.29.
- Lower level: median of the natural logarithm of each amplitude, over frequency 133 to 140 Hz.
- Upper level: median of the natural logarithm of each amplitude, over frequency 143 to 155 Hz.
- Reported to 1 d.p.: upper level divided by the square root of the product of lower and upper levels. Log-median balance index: 1.4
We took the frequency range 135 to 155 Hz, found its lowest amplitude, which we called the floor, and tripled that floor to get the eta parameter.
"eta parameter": 3.4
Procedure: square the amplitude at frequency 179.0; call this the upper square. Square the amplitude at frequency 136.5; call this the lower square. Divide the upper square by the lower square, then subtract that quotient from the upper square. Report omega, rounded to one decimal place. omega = 1.5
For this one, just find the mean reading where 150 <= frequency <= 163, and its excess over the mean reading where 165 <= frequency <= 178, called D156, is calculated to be -0.62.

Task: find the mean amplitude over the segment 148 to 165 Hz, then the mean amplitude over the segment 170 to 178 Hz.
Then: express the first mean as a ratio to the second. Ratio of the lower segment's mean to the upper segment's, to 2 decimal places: 0.73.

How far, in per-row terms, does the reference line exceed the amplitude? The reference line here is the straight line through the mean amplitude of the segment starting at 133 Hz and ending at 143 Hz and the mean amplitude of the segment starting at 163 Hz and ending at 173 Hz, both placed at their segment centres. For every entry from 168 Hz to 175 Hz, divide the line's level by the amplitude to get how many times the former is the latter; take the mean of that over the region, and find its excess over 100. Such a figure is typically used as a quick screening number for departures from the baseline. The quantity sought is -98.97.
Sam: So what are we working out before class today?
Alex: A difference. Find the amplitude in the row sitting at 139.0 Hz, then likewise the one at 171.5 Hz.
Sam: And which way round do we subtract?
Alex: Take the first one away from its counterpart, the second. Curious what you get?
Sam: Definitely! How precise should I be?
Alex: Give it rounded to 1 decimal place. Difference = 1.3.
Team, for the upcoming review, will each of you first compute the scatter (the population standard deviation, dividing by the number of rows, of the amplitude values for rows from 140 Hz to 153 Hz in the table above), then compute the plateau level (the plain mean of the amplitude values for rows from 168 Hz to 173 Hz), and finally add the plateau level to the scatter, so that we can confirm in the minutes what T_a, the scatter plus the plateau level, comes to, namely 2.49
